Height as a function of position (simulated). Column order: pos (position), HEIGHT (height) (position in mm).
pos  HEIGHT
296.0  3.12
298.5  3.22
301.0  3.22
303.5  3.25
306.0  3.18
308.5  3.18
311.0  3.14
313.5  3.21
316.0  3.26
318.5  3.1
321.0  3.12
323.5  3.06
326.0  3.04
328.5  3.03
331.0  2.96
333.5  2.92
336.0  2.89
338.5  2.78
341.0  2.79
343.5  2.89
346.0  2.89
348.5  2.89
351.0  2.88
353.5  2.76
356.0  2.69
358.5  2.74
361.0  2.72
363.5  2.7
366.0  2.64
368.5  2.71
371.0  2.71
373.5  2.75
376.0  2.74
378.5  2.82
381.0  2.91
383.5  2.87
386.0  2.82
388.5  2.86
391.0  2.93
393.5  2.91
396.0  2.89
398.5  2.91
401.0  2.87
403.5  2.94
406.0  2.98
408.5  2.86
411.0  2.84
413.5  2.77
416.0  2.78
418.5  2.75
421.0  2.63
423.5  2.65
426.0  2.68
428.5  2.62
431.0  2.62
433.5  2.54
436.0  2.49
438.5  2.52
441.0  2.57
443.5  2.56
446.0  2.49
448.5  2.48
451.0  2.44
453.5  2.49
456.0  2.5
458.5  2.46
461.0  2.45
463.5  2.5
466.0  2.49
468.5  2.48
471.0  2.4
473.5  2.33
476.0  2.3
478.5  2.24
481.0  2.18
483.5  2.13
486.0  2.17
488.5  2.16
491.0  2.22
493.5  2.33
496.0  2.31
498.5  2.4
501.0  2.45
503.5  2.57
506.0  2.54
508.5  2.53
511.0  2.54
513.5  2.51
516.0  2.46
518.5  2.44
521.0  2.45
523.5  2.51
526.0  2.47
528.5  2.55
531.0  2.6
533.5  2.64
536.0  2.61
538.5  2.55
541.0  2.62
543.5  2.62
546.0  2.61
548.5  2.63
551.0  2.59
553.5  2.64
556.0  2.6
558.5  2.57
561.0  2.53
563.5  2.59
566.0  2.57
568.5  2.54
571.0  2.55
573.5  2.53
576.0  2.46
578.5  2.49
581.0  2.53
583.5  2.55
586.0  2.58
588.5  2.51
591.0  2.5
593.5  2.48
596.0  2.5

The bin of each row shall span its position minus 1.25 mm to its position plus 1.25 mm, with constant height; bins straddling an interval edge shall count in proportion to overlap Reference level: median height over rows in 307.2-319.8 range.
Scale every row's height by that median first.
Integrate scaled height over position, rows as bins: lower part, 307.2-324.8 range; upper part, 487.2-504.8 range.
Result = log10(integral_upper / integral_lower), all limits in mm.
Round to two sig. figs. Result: -0.13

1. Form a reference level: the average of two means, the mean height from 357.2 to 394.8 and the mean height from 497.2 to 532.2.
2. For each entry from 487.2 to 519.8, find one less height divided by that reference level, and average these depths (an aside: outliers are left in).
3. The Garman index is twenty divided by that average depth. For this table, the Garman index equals 235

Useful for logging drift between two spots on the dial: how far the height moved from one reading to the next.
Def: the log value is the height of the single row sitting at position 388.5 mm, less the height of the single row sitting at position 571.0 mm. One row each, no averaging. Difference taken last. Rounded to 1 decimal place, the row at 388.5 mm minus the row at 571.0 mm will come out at 0.3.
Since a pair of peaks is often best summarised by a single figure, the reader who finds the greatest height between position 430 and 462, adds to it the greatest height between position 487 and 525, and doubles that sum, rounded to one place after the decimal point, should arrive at 10.4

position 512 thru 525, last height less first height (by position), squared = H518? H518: 0.000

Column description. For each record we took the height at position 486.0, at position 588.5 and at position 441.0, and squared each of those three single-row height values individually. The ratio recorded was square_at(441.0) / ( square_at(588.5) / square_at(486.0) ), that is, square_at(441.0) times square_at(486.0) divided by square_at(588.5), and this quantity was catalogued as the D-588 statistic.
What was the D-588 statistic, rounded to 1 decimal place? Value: 4.9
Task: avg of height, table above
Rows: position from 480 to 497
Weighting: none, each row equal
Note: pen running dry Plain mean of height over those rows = 2.2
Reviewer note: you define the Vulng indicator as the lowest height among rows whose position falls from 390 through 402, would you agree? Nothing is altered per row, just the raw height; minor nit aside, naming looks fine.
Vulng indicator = 2.87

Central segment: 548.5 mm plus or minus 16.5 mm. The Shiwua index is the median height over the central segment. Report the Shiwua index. 2.61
